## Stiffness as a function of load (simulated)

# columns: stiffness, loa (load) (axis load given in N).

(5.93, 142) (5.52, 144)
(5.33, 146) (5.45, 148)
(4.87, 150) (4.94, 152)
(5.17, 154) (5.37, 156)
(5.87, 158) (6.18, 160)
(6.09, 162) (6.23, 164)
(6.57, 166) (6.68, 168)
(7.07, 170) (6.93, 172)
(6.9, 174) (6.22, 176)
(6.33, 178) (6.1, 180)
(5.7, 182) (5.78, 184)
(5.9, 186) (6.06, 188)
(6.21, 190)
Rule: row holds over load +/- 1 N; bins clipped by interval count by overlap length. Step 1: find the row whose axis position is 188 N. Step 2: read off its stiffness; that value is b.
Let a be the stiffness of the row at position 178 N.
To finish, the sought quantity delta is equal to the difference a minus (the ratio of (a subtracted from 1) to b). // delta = 7.2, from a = 6.33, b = 6.06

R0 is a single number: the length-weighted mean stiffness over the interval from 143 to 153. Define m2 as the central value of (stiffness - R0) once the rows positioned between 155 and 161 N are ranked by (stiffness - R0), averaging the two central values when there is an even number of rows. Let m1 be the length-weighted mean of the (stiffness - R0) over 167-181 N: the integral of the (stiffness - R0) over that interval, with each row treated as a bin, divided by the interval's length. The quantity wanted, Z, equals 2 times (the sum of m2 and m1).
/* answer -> 4.1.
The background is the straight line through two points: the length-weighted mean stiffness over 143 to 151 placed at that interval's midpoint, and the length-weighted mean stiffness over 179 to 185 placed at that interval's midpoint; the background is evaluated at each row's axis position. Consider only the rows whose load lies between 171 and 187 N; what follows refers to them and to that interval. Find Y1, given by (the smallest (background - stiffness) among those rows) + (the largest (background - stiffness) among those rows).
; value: -1.07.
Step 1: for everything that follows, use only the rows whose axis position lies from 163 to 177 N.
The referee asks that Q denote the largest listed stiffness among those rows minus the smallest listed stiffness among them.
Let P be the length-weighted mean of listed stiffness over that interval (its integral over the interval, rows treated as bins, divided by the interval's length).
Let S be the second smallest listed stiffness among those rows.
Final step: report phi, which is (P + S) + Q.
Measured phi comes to 13.7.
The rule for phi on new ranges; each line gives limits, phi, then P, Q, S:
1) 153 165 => 12.2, 5.8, 1.06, 5.37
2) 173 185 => 13.2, 6.2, 1.20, 5.78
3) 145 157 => 10.7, 5.2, 0.58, 4.94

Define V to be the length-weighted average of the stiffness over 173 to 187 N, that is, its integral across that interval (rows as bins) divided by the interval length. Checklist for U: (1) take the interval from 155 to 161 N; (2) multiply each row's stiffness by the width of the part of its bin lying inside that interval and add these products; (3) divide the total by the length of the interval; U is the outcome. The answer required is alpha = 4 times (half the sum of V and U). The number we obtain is 23.9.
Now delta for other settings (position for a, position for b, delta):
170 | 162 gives 8.1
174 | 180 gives 7.9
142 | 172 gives 6.6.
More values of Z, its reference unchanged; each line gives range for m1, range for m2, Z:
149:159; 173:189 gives 1.8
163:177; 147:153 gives 2.3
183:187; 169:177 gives 4.6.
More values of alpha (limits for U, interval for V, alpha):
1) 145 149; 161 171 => 23.8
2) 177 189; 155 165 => 23.9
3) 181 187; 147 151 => 21.9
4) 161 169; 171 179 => 26.0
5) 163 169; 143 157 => 23.5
